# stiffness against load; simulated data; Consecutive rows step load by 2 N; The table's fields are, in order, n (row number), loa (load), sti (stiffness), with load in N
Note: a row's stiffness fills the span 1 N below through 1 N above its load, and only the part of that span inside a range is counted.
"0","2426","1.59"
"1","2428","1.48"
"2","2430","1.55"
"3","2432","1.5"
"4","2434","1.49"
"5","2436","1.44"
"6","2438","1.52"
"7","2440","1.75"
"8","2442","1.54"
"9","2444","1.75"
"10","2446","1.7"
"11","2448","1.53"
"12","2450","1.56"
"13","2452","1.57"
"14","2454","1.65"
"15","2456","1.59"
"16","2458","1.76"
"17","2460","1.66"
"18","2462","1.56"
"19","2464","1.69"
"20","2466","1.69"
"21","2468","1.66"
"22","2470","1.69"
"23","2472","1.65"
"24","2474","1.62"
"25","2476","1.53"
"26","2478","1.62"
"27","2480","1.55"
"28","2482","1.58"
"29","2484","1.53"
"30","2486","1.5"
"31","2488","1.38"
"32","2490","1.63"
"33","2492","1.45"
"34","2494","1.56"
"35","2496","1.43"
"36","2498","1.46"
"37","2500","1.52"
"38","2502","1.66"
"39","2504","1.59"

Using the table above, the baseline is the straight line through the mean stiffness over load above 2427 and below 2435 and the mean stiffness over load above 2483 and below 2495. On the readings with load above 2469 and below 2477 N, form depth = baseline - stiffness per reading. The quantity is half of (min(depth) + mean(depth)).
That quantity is -0.149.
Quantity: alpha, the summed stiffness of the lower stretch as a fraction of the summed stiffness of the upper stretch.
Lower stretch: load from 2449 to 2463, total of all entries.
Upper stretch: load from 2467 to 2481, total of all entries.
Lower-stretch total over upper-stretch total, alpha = 1.00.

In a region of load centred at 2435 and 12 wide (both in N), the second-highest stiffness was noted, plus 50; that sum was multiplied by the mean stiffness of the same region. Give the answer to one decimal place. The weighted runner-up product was 79.5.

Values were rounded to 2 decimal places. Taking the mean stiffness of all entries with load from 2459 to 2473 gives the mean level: 1.66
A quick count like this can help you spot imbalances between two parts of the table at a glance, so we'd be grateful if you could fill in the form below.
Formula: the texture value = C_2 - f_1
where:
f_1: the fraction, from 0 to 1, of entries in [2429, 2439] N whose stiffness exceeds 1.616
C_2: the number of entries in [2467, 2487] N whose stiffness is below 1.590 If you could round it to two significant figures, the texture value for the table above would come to 5.0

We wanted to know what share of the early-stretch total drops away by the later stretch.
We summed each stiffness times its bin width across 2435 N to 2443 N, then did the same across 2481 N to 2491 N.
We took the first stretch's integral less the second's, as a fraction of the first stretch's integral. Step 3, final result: -0.2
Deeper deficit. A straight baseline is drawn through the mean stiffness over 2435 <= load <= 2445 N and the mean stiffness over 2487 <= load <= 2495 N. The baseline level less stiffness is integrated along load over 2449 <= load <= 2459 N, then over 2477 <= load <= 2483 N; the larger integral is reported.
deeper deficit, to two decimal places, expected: -0.35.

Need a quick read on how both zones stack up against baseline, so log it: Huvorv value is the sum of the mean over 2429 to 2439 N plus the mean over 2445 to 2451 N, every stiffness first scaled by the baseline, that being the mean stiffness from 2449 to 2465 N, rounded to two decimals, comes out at 1.90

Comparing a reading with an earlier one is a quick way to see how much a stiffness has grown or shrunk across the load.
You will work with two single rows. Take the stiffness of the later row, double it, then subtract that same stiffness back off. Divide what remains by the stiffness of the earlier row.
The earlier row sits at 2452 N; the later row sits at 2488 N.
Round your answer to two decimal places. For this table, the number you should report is 0.88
